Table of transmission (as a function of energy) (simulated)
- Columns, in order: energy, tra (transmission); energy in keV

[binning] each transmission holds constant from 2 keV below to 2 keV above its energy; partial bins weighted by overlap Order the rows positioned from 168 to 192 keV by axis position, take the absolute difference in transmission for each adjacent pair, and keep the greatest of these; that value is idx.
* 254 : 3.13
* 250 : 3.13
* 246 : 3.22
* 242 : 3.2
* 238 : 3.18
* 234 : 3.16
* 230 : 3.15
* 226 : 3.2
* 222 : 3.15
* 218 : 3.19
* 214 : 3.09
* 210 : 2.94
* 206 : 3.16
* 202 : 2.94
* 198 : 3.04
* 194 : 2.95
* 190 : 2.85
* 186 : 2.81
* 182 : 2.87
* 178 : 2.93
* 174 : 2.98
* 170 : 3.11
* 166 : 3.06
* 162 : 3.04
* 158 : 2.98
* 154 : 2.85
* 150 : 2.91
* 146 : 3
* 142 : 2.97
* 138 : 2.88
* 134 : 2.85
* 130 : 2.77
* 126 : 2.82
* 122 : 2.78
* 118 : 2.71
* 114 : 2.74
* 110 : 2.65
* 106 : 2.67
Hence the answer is 0.130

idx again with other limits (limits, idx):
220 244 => 0.050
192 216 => 0.220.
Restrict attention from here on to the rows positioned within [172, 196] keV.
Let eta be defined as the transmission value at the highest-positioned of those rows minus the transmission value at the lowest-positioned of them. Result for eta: -0.03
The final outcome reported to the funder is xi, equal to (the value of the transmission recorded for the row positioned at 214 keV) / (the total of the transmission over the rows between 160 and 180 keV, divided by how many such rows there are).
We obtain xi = 1.02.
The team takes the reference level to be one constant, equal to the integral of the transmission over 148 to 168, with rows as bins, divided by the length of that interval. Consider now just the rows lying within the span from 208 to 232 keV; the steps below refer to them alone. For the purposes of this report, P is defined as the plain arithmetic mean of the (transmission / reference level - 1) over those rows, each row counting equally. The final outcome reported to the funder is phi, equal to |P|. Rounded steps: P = 0.051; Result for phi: 0.051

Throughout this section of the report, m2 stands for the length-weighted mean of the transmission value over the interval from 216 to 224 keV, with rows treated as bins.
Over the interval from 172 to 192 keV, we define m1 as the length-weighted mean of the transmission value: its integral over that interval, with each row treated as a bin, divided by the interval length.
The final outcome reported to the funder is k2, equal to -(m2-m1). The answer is -0.28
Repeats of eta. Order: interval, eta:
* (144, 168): 0.06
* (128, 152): 0.14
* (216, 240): -0.01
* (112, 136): 0.11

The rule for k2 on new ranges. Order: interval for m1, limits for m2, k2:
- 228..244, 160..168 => 0.12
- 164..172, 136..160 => 0.15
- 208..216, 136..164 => 0.07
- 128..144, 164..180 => -0.15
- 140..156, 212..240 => -0.23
